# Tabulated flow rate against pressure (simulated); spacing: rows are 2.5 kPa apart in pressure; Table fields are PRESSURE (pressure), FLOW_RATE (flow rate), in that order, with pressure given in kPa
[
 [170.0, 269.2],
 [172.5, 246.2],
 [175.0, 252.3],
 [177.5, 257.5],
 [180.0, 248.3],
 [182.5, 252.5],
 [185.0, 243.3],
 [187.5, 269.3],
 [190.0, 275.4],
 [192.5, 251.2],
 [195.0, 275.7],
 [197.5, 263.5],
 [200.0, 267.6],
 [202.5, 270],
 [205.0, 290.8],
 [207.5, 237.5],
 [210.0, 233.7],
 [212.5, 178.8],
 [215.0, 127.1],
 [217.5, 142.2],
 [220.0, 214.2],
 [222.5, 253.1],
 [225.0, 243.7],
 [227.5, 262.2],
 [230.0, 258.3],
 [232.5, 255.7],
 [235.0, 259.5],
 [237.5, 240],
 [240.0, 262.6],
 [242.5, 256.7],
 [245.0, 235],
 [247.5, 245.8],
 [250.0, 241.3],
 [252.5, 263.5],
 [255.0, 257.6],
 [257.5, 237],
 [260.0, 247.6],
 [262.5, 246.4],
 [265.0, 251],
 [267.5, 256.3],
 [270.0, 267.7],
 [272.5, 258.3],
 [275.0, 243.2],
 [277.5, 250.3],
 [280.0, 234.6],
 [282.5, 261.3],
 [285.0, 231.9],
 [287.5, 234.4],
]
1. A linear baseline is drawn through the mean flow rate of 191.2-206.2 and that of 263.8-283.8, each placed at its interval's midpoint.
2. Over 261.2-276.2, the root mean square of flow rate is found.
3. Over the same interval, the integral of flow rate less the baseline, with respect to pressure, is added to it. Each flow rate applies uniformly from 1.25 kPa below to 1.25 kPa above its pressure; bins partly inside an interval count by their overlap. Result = 252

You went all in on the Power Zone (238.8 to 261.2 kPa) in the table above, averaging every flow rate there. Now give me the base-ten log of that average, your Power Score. 2.40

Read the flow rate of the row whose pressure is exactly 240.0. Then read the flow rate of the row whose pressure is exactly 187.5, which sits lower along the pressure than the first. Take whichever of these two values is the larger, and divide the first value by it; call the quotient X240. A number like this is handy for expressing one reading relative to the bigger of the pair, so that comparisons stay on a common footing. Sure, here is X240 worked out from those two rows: 0.98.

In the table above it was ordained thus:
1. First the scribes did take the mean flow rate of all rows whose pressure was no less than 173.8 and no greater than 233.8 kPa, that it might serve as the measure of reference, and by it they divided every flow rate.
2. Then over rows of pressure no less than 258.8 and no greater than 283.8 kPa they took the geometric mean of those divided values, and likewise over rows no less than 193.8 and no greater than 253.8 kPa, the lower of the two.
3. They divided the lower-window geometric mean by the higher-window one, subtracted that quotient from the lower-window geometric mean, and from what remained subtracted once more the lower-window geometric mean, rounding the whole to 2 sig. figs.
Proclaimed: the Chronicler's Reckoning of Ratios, -0.94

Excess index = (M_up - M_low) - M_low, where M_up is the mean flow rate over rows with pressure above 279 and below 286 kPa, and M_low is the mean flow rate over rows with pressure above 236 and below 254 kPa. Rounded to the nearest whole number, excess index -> -256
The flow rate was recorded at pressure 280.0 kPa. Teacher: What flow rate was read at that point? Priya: 234.6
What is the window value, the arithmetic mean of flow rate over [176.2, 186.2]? 250.4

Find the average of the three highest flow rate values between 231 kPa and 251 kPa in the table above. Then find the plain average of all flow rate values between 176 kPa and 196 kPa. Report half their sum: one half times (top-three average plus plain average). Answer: 259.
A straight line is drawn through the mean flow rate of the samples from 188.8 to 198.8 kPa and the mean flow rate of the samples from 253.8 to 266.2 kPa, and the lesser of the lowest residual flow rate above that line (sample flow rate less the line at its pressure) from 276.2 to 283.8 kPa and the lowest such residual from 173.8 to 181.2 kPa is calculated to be -22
